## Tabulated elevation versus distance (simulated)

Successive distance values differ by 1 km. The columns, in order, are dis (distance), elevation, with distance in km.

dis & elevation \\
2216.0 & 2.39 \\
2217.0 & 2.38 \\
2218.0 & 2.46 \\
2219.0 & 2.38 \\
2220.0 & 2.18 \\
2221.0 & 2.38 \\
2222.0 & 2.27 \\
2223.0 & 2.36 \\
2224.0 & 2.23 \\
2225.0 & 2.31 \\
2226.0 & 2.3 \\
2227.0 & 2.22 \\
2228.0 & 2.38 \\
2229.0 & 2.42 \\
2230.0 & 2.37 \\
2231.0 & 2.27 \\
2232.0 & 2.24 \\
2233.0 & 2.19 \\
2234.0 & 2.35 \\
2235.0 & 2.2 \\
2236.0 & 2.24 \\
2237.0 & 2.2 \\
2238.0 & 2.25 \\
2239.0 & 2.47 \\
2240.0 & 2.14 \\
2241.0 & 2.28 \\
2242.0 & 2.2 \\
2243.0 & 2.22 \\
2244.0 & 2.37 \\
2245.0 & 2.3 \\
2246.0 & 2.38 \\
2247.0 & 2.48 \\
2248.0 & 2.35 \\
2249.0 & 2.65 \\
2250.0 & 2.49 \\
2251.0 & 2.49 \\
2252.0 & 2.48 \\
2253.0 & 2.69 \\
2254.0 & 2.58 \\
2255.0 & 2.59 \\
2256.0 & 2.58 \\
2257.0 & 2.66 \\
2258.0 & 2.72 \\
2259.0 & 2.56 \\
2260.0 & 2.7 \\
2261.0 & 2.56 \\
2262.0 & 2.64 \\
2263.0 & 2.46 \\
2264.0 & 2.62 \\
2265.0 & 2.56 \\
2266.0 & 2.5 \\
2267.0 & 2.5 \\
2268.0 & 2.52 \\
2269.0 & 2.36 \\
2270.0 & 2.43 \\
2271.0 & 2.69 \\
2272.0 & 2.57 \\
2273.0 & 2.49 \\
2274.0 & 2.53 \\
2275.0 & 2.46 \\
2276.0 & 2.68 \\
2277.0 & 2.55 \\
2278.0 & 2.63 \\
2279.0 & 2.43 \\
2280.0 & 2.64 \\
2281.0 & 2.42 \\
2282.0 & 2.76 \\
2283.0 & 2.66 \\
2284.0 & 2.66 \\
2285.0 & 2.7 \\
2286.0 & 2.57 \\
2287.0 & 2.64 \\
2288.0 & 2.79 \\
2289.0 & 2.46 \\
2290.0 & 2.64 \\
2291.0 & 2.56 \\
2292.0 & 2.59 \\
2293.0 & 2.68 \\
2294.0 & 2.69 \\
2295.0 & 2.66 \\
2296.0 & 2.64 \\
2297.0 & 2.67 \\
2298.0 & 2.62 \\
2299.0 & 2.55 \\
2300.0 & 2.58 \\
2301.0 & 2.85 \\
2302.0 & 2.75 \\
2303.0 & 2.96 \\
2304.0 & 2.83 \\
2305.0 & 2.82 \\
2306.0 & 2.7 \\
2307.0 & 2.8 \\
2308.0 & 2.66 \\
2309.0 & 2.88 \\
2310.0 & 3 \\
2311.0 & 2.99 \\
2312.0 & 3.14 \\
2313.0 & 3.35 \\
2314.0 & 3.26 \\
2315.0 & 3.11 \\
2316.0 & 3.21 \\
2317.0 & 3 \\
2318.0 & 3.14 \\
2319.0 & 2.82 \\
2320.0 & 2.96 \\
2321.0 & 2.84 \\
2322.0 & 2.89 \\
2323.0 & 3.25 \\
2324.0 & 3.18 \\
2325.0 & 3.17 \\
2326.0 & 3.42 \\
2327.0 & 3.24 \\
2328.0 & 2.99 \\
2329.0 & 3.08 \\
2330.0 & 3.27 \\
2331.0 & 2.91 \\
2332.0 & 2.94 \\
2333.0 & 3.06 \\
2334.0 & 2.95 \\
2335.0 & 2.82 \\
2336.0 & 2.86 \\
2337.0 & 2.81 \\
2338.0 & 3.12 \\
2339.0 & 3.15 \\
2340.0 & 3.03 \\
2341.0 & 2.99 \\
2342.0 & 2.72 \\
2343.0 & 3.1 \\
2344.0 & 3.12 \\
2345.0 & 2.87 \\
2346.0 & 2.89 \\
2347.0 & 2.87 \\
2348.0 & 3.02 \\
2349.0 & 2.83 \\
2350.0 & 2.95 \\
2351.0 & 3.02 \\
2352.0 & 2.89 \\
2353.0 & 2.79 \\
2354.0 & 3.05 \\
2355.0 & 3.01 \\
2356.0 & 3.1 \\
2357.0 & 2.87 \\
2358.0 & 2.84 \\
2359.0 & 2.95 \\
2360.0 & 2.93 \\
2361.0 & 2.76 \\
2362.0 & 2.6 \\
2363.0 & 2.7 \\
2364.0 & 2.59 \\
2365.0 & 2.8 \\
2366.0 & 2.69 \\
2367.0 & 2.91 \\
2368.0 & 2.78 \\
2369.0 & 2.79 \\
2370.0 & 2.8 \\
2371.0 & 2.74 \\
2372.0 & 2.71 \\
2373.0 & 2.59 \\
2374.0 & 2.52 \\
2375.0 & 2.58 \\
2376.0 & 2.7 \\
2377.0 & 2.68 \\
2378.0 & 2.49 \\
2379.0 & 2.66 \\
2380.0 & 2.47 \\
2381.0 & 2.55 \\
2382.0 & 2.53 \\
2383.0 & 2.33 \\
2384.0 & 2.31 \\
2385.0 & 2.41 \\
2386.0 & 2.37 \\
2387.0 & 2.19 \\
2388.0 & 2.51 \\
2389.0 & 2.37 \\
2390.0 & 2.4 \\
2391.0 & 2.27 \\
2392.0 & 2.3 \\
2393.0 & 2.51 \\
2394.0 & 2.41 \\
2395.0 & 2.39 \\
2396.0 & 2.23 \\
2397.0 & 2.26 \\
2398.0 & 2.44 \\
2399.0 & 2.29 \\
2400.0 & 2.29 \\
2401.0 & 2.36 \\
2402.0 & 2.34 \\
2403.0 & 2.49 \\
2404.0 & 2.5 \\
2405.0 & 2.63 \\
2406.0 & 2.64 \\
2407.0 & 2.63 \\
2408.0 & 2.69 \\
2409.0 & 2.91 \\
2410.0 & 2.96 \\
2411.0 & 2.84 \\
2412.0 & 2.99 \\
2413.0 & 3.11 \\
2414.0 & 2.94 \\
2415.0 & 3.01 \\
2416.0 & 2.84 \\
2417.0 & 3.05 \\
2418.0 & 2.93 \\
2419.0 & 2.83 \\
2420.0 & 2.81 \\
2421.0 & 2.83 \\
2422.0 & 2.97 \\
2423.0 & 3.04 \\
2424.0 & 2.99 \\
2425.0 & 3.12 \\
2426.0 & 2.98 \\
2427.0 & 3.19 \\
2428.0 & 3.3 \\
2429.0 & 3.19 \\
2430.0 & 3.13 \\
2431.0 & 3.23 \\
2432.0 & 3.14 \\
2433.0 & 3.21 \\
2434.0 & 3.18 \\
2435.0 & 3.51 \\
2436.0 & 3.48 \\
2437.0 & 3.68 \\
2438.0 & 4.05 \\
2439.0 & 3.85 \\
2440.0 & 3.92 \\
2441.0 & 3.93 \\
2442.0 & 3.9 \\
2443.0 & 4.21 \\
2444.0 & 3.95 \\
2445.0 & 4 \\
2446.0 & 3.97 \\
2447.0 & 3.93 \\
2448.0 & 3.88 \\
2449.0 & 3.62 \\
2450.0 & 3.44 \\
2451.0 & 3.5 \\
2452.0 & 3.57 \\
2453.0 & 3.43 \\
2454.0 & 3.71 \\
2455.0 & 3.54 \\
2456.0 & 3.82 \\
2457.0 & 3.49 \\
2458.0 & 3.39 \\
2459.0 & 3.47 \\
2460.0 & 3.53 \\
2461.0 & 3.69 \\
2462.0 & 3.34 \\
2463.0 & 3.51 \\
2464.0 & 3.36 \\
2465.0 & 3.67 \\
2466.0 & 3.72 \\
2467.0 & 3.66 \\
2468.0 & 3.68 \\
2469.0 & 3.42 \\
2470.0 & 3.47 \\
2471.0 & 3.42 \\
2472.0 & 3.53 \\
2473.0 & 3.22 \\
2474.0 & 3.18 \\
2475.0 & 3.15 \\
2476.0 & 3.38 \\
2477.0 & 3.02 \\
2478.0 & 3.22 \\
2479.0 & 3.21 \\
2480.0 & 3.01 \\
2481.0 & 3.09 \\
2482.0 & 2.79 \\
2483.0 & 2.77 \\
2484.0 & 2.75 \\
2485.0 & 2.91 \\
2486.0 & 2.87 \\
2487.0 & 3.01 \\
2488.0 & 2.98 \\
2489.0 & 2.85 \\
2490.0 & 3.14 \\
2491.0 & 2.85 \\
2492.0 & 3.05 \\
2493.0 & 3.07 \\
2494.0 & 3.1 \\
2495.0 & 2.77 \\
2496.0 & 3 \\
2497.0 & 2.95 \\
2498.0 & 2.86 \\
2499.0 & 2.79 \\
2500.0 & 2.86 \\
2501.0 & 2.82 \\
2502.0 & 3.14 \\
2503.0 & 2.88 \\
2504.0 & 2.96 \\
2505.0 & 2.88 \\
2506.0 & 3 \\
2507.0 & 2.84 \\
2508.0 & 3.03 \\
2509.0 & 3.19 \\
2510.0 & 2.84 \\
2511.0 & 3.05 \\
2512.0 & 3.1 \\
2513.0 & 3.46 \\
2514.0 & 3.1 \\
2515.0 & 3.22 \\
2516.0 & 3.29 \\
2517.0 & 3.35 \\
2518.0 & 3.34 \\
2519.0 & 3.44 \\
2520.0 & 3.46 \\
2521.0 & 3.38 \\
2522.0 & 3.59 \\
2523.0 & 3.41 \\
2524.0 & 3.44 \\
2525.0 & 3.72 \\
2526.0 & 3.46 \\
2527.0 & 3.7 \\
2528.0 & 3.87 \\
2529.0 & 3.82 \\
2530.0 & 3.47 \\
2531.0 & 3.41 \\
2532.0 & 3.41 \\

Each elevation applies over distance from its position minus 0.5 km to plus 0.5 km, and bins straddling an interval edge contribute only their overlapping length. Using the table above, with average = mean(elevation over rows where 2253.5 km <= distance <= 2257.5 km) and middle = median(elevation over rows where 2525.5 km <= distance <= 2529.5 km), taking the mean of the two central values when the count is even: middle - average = 1.2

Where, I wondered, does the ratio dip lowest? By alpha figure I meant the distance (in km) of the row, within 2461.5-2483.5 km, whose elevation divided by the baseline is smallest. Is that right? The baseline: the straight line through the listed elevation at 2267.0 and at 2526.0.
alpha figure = 2483.0 km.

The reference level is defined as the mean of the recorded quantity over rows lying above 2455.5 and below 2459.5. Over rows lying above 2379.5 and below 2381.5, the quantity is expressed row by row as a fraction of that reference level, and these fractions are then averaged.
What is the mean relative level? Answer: 0.71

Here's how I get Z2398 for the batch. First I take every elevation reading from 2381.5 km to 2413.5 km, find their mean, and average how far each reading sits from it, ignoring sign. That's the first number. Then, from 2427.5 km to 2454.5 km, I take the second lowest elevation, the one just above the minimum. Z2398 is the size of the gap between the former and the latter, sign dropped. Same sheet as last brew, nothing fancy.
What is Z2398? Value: 2.95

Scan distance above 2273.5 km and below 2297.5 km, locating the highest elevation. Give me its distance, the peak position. 2288.0 km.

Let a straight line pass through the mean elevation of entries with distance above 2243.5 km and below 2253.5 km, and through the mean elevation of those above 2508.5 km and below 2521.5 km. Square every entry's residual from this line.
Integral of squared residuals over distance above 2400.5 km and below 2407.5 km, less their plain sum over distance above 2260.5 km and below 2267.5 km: 1.2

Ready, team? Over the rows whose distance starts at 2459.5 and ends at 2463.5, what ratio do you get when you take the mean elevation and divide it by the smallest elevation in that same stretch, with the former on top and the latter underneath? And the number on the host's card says 1.05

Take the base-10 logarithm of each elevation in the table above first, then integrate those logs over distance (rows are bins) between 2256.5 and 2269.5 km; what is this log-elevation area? 5.3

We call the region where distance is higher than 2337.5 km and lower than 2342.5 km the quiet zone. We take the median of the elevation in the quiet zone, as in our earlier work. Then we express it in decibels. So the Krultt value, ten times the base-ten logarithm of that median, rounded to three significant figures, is 4.81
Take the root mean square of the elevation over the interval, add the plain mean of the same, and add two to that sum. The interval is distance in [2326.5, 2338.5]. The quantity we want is 8.01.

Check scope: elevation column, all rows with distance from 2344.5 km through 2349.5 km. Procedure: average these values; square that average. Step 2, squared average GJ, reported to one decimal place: 8.4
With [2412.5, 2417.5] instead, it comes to 8.9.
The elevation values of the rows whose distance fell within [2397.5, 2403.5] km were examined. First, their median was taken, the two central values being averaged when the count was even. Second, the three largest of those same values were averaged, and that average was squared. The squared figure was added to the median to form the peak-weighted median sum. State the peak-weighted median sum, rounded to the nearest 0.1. 8.3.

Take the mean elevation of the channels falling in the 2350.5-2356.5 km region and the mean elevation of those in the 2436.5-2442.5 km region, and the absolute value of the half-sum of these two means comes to 3.43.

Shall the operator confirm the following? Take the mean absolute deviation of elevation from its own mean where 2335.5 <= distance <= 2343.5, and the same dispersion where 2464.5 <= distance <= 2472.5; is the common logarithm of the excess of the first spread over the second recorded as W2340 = -1.69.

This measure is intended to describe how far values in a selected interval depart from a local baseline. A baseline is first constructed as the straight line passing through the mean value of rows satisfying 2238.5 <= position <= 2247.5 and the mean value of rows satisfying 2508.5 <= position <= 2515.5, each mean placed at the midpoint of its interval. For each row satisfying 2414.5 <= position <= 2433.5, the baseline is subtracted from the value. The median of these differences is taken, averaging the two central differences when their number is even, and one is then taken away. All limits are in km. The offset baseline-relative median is -0.83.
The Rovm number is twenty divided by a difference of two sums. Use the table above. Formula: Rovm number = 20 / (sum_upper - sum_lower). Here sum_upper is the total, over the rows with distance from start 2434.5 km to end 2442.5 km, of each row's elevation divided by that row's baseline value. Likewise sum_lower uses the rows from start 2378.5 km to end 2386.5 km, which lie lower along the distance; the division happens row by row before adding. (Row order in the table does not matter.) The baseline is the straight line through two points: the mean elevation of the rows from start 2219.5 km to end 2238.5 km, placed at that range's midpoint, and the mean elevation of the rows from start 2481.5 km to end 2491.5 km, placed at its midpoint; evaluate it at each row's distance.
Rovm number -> 6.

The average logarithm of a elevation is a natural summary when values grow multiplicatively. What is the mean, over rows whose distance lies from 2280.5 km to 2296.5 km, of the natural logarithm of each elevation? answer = 0.97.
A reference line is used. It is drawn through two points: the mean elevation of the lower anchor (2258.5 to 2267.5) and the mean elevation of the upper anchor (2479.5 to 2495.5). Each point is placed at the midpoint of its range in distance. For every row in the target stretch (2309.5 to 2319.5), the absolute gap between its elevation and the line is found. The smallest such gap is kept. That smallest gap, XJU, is 0.16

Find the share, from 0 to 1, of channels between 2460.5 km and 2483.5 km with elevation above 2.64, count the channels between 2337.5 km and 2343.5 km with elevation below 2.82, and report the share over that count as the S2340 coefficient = 1.00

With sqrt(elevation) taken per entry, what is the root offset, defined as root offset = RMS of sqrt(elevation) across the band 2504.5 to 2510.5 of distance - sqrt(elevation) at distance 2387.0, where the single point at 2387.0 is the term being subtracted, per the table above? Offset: 0.24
